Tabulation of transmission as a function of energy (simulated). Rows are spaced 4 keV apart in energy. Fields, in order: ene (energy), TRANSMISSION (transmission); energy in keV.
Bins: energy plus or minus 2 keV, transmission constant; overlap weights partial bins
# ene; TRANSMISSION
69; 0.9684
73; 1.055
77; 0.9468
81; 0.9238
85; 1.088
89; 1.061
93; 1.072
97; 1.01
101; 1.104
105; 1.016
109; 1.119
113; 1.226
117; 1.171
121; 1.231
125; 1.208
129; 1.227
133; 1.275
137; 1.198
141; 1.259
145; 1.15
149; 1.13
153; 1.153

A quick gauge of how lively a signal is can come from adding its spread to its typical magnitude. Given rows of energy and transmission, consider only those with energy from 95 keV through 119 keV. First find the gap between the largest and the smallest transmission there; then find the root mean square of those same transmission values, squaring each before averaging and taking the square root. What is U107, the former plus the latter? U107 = 1.33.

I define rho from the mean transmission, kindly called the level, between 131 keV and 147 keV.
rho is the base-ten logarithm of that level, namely 0.09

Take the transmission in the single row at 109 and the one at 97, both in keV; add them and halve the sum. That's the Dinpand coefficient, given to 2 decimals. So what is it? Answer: 1.06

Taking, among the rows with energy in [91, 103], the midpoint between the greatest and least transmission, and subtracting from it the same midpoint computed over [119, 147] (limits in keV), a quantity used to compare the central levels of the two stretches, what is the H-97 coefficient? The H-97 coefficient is -0.16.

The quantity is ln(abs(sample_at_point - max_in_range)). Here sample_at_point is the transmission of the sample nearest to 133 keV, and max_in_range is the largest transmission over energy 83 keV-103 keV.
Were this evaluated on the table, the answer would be -1.8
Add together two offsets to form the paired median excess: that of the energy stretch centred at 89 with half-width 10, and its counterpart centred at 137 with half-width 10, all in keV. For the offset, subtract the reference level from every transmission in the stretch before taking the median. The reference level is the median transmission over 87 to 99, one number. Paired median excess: 0.166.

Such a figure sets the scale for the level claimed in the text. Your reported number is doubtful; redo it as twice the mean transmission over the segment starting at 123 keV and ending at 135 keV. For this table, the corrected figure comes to 2.47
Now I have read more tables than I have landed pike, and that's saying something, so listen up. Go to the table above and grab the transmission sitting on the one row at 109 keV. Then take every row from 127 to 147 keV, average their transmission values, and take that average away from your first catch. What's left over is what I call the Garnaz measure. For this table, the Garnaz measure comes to -0.10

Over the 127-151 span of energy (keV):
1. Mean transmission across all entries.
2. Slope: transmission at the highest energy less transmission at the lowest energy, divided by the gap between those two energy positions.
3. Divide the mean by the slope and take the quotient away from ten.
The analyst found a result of 259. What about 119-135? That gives -327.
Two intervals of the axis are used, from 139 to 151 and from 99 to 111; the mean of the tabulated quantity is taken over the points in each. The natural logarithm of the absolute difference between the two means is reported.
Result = -2.3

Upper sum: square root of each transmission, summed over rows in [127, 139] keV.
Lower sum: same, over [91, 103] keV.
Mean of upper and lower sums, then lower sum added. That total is 6.302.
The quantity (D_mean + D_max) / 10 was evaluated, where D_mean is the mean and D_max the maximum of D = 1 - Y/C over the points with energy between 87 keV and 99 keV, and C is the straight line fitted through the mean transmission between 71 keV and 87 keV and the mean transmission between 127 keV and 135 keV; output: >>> 0.0093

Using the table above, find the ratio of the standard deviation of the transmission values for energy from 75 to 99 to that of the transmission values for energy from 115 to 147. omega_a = 1.6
